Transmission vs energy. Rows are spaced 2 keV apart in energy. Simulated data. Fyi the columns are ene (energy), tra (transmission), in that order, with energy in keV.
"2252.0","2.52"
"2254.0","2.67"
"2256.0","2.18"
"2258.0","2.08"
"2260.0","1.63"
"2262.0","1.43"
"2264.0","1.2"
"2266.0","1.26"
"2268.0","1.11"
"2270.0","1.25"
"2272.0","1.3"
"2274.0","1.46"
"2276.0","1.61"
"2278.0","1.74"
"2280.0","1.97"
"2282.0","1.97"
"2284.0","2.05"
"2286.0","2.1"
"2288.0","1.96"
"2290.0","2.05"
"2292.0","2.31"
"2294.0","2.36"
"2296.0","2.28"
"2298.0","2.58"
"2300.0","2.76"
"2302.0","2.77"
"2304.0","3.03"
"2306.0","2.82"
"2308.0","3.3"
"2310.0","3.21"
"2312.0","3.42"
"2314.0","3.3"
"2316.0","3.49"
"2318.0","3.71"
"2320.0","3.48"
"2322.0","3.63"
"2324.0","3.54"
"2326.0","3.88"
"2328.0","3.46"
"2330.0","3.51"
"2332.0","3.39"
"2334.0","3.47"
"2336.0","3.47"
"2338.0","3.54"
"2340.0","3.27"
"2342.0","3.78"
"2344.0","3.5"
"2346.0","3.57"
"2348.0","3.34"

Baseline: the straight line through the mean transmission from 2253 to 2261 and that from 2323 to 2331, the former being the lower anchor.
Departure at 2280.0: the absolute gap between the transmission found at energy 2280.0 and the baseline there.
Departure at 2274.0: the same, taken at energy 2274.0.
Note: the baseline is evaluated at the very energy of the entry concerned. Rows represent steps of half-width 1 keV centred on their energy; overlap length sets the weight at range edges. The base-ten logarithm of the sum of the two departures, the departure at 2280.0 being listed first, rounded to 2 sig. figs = 0.23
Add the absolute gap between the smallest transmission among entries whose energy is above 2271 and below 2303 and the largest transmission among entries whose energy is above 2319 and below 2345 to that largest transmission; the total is 6.46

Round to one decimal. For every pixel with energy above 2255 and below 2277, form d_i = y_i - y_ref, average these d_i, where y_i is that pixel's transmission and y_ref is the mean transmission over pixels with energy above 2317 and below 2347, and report -2.0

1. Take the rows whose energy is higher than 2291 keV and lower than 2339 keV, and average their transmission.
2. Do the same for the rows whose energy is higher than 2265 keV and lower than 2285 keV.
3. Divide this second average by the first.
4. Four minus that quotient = 3.51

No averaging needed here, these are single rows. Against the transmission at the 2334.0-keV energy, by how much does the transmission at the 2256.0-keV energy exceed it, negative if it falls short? -1.29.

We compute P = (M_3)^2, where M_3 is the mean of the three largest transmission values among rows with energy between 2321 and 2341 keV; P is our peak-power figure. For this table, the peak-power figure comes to 14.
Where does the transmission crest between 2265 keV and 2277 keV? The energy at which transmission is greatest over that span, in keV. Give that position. 2276.0 keV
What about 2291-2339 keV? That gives 2326.0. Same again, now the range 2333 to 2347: 2342.0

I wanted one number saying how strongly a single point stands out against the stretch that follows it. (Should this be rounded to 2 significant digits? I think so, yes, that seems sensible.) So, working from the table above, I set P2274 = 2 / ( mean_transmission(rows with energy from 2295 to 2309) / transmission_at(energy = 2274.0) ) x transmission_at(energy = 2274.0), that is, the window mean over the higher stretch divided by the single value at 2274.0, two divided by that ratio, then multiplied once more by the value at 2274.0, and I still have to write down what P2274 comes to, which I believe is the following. 1.5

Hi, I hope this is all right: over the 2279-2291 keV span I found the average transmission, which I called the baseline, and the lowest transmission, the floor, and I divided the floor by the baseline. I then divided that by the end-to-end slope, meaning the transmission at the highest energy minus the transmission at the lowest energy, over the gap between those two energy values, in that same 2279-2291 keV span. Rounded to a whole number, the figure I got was 121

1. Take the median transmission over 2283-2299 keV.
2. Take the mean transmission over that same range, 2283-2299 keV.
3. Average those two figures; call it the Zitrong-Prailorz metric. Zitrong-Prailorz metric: 2.2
